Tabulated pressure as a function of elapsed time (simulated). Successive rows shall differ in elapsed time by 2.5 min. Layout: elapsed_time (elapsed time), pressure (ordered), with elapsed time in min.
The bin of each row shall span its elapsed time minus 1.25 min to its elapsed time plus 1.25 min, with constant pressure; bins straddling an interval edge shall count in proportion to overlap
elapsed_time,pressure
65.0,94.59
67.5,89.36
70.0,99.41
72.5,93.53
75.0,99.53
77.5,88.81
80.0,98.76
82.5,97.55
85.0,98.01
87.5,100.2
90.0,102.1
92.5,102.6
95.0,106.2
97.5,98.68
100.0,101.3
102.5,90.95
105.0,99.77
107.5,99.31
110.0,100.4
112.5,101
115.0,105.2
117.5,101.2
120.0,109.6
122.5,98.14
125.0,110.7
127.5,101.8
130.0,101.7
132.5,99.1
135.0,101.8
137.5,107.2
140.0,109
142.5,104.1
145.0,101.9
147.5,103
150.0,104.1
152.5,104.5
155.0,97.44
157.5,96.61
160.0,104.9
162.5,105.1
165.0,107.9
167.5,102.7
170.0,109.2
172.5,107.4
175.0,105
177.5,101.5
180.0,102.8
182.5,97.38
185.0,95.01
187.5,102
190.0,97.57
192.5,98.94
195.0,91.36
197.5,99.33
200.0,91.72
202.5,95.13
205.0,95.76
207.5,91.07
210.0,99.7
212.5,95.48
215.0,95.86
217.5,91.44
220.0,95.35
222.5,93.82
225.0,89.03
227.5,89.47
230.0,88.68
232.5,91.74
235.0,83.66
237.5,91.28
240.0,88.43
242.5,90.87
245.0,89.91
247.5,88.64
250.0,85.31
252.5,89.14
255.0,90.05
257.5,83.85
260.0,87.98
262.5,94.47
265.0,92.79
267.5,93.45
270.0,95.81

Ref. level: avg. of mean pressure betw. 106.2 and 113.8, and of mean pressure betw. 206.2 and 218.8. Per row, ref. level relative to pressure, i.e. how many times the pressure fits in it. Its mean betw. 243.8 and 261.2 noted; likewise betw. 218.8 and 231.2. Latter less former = -0.041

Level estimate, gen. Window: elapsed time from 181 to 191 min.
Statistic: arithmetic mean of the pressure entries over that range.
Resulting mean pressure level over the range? 98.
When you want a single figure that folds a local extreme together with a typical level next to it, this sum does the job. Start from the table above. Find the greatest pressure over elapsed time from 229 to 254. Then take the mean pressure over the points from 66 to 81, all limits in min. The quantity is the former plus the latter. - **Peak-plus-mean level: 187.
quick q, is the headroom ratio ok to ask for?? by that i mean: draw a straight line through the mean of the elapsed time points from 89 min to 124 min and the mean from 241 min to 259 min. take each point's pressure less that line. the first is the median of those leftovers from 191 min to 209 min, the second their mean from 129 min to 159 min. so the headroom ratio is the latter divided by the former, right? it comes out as 1.8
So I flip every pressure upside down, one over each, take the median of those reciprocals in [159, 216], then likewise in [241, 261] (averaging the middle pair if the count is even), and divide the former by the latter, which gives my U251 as 0.895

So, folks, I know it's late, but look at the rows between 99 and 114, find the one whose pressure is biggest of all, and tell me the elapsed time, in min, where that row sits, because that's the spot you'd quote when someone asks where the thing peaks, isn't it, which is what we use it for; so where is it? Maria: 100.0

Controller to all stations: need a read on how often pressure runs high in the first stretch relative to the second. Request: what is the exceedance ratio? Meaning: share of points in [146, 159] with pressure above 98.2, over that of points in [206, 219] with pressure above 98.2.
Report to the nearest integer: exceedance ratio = 3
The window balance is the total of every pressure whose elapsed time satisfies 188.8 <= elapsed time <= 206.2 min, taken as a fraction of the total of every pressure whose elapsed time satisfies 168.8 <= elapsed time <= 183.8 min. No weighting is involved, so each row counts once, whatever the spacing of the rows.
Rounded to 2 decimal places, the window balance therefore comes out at 1.07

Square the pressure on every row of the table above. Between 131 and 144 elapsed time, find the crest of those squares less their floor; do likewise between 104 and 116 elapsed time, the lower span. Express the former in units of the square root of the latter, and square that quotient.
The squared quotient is 3524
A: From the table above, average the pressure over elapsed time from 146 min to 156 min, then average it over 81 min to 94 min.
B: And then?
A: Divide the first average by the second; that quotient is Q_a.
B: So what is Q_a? 1.02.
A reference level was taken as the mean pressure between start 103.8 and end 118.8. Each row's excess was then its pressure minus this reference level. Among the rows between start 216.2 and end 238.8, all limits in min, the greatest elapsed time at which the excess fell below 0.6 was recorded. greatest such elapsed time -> 237.5 min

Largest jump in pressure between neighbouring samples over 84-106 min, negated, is -10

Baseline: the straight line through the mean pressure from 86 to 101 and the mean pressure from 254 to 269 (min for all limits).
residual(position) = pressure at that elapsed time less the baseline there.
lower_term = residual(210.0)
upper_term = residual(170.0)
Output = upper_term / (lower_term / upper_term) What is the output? 27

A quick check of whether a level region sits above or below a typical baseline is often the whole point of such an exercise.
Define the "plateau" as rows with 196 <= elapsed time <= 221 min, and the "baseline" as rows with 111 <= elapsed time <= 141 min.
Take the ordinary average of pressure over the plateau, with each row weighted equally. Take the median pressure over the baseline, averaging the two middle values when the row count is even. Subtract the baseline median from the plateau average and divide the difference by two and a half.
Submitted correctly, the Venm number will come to -2.7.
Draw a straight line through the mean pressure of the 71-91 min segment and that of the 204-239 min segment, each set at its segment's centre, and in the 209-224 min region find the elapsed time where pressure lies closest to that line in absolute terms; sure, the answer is 217.5 min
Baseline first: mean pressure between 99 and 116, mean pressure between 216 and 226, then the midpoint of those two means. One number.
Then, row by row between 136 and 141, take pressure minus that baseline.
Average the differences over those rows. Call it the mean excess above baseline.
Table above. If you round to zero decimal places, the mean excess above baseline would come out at 12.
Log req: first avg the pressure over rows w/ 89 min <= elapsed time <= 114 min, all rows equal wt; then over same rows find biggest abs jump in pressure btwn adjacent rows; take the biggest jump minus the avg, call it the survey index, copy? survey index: -89.9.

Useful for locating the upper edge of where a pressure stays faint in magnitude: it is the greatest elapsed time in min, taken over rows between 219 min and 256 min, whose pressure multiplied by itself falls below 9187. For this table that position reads 255.0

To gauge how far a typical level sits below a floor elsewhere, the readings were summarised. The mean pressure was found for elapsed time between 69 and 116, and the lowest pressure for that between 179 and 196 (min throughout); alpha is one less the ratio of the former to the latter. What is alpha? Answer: -0.08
